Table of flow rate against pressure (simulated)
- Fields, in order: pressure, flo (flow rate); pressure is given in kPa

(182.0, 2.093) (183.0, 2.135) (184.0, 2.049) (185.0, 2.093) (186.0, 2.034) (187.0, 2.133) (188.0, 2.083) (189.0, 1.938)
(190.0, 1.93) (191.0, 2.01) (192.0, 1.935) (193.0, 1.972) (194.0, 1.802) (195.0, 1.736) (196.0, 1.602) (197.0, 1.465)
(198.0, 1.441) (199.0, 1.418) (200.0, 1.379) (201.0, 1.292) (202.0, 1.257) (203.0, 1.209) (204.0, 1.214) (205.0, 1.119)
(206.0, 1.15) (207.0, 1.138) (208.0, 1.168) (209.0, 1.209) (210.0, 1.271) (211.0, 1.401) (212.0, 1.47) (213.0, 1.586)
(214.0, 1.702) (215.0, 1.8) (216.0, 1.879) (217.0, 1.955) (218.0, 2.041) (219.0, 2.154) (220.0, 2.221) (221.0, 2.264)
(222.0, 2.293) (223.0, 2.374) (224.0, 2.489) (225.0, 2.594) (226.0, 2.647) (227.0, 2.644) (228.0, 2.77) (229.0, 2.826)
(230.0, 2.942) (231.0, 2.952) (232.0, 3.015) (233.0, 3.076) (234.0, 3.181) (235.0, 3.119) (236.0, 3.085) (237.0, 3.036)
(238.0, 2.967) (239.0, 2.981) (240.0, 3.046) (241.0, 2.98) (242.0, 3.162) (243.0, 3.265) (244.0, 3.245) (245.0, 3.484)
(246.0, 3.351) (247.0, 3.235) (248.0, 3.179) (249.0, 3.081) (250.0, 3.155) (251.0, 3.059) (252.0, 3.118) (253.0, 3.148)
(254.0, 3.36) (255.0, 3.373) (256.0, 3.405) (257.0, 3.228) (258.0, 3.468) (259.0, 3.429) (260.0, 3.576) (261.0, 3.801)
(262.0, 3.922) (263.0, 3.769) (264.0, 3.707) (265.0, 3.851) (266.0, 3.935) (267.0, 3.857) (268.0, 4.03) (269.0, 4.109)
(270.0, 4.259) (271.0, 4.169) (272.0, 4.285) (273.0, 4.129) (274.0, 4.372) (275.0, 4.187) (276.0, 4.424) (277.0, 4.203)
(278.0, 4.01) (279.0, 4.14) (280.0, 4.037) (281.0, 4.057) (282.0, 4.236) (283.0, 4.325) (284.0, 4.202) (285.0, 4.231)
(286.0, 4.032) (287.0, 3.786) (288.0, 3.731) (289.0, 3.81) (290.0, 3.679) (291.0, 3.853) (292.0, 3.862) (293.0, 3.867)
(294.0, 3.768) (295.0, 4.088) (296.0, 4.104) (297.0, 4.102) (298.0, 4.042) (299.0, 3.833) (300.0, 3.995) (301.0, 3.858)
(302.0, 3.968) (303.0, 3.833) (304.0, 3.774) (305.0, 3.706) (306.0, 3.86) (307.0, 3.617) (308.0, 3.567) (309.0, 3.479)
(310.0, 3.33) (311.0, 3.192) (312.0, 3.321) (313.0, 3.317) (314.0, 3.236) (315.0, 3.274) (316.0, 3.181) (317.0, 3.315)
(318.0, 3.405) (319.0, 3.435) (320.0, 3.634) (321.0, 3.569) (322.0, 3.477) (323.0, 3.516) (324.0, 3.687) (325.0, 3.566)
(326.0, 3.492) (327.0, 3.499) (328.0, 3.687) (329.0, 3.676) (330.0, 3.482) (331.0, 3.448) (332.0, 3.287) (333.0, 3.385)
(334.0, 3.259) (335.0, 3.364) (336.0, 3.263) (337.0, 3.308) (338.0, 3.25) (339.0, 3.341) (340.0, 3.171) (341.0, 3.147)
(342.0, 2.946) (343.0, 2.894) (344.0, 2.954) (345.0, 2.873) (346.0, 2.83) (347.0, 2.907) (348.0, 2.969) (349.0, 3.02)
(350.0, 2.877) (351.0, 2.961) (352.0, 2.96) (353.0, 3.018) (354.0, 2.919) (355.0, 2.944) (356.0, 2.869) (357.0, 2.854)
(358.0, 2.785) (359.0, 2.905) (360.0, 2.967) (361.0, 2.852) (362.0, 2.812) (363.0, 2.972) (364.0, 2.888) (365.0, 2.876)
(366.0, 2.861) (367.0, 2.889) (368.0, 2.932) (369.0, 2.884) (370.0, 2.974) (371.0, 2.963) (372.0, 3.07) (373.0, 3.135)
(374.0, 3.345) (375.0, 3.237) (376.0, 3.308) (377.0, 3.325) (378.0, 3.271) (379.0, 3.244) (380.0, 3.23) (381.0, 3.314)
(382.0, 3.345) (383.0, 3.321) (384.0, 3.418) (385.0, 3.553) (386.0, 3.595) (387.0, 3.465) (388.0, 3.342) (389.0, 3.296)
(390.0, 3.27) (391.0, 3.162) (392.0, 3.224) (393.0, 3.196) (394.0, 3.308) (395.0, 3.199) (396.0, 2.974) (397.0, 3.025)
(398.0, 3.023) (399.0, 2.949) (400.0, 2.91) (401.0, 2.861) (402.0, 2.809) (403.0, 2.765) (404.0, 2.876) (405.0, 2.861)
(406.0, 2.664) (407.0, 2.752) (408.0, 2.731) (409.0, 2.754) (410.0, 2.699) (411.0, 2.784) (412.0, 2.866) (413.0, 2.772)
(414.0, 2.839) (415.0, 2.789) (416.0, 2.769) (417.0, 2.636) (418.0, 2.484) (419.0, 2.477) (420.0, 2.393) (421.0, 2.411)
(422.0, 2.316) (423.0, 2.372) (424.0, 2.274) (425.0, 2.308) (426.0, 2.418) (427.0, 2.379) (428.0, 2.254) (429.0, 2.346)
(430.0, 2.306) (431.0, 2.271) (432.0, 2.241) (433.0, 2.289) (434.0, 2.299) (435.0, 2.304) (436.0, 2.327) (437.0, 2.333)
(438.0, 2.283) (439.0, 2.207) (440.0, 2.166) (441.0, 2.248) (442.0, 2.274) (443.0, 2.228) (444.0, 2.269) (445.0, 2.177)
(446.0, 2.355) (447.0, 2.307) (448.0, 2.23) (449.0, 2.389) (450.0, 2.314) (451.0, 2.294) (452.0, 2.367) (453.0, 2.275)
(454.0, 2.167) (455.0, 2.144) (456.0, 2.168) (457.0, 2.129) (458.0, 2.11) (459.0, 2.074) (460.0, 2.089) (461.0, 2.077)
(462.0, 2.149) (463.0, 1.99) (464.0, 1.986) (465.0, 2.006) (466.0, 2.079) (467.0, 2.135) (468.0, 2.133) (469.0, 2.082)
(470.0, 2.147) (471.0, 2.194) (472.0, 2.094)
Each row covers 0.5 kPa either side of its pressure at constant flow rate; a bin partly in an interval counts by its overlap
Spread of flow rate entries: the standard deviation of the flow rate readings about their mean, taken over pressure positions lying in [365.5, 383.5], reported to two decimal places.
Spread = 0.18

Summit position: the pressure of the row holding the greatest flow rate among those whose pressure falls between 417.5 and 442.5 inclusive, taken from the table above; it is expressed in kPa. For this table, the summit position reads 418.0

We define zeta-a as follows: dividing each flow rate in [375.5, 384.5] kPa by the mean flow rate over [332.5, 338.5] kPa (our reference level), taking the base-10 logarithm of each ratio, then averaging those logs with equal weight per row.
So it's 0.00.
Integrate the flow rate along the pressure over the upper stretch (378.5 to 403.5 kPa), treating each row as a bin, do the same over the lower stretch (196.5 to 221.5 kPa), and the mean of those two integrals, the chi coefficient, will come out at 59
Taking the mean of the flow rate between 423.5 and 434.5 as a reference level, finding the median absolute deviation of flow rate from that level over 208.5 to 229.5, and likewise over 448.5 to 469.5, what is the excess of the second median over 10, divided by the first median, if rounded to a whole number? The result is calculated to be -28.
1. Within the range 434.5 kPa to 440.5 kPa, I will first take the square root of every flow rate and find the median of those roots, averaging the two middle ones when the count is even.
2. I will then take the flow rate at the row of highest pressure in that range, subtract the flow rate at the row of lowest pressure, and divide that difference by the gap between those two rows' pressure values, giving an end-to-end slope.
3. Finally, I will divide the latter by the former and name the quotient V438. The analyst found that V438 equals -0.018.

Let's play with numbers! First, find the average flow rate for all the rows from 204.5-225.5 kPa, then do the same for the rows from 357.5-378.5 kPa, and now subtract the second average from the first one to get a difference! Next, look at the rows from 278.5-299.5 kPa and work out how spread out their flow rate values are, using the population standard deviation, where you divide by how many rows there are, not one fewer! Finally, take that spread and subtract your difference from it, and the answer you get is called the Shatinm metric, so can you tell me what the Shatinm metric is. 1.4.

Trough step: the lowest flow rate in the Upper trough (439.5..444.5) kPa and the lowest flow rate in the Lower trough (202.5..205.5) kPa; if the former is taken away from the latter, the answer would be -1.0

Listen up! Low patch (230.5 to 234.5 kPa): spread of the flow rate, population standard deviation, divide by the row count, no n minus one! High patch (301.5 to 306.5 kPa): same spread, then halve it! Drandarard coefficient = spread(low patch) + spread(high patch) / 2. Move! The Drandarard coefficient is 0.13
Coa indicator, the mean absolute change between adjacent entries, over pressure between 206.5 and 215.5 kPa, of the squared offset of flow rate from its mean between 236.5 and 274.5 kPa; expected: 0.34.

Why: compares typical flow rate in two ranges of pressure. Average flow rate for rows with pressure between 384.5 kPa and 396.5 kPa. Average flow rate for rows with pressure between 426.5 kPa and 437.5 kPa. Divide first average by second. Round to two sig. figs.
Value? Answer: 1.4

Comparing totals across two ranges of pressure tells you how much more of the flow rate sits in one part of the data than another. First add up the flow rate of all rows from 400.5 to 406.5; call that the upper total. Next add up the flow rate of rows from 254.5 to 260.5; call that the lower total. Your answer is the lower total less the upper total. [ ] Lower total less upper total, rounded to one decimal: 3.6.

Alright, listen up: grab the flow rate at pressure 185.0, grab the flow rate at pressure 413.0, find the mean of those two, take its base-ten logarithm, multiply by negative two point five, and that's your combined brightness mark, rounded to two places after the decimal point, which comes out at -0.97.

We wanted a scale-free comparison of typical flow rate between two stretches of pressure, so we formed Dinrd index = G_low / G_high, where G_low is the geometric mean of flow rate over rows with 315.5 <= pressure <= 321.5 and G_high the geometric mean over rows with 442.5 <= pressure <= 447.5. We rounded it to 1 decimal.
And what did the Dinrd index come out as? 1.5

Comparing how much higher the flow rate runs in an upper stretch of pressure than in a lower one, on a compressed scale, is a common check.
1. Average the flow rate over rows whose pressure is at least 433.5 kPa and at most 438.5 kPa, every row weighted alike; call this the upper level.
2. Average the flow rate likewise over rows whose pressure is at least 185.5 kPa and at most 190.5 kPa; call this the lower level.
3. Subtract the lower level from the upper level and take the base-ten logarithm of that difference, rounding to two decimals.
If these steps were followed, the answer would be -0.54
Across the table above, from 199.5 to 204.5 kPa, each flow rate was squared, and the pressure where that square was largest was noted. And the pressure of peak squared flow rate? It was 200.0 kPa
